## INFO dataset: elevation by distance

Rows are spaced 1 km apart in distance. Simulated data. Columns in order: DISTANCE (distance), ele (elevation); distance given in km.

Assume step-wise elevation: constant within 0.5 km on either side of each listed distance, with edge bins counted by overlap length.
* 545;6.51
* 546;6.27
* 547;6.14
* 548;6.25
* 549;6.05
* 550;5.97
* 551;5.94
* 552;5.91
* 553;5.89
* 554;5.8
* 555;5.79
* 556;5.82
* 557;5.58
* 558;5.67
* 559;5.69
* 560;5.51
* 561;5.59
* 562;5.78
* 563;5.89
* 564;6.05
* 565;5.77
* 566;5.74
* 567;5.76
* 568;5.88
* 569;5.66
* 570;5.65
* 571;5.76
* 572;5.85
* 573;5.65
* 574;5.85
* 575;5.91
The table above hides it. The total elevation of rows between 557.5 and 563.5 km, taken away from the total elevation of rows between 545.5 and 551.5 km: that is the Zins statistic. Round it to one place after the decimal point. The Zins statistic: 2.5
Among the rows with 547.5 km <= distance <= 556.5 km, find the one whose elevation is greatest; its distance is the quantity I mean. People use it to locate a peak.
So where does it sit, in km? 548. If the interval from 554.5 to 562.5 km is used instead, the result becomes 556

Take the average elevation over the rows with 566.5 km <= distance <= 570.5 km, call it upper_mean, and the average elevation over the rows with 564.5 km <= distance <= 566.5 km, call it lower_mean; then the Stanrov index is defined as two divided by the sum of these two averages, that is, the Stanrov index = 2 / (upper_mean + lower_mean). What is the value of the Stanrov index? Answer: 0.174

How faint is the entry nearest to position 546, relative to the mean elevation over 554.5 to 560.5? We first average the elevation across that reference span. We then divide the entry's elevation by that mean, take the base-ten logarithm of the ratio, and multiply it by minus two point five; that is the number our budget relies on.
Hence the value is -0.11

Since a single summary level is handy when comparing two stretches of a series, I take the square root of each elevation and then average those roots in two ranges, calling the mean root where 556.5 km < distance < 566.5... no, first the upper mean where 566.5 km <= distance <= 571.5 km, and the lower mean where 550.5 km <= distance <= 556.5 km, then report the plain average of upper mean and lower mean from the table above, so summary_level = 2.41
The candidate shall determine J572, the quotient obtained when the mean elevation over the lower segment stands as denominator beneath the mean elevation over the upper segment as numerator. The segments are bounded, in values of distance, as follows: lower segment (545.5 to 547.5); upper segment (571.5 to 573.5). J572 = 0.93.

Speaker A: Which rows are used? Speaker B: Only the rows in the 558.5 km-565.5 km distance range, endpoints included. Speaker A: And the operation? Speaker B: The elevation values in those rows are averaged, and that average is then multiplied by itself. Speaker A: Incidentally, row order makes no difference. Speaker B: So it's 33.1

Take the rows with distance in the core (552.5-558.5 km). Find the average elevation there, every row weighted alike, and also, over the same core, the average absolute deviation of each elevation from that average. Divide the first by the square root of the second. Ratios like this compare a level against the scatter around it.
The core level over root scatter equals 19.3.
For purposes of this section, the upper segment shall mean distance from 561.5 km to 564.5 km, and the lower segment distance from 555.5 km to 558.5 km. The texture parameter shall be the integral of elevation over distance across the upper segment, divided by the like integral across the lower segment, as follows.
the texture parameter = 1.04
